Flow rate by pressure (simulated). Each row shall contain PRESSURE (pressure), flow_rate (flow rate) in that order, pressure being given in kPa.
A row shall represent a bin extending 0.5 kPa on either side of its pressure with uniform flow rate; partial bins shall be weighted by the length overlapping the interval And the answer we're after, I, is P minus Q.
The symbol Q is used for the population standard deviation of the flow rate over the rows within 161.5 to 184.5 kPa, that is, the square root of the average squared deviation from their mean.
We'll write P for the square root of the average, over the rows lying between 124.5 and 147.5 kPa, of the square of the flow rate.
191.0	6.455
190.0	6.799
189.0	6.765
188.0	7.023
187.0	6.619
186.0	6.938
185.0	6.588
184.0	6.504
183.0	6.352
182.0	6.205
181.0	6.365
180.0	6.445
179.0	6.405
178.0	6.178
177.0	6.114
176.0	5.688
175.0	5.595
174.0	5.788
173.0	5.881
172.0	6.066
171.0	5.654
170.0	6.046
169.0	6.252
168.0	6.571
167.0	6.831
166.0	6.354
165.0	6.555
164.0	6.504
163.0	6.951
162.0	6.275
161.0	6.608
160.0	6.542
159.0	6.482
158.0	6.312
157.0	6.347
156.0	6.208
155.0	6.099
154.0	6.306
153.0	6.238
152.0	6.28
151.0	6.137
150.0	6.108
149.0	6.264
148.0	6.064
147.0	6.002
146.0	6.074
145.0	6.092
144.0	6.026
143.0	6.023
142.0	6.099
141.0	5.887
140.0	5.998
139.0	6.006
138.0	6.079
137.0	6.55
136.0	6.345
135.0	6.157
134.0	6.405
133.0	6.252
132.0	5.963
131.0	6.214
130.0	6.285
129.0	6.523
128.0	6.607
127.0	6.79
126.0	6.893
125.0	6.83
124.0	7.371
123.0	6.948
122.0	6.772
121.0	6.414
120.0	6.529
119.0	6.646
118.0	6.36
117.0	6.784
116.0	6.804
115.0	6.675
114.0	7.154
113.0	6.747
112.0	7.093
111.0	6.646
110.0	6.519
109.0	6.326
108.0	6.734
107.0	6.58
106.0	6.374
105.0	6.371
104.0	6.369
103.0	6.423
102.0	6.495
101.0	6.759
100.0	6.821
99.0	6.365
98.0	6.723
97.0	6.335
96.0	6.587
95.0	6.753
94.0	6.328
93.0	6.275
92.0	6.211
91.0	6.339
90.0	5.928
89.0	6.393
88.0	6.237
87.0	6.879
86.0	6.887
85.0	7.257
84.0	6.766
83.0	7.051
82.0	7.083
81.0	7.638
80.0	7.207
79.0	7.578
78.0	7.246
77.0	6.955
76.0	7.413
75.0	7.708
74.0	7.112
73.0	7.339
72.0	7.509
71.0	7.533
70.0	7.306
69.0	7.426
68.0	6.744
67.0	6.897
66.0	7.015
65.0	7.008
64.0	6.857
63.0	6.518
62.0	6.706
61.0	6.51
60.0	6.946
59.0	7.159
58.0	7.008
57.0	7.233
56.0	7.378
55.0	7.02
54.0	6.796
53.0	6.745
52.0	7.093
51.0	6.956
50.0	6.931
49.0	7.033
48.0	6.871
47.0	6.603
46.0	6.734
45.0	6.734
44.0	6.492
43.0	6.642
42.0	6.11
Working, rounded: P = 6.27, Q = 0.35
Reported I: 5.92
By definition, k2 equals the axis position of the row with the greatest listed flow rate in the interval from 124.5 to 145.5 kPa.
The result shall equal 126.0 kPa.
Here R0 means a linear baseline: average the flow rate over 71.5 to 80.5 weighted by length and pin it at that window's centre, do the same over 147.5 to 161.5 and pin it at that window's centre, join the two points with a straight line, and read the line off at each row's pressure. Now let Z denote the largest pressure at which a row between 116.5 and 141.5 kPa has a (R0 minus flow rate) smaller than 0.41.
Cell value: 137.0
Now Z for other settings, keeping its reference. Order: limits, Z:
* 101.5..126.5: 126.0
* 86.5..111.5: 111.0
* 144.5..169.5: 169.0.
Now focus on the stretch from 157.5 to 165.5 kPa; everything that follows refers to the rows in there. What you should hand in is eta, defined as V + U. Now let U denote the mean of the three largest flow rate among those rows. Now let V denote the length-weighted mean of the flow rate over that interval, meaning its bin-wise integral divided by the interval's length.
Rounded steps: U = 6.70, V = 6.5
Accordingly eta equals 13.2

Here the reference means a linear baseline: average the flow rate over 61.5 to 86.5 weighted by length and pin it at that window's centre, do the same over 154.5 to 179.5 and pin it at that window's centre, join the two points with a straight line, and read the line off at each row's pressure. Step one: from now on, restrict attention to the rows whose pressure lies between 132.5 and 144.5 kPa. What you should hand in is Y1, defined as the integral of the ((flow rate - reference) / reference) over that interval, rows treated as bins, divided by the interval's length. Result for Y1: -0.058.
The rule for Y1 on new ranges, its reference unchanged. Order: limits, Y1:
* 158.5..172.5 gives 0.022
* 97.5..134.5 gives -0.020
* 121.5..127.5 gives 0.041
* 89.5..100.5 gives -0.075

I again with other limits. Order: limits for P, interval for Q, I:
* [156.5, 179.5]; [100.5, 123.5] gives 6.04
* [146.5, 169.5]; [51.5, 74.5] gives 6.08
